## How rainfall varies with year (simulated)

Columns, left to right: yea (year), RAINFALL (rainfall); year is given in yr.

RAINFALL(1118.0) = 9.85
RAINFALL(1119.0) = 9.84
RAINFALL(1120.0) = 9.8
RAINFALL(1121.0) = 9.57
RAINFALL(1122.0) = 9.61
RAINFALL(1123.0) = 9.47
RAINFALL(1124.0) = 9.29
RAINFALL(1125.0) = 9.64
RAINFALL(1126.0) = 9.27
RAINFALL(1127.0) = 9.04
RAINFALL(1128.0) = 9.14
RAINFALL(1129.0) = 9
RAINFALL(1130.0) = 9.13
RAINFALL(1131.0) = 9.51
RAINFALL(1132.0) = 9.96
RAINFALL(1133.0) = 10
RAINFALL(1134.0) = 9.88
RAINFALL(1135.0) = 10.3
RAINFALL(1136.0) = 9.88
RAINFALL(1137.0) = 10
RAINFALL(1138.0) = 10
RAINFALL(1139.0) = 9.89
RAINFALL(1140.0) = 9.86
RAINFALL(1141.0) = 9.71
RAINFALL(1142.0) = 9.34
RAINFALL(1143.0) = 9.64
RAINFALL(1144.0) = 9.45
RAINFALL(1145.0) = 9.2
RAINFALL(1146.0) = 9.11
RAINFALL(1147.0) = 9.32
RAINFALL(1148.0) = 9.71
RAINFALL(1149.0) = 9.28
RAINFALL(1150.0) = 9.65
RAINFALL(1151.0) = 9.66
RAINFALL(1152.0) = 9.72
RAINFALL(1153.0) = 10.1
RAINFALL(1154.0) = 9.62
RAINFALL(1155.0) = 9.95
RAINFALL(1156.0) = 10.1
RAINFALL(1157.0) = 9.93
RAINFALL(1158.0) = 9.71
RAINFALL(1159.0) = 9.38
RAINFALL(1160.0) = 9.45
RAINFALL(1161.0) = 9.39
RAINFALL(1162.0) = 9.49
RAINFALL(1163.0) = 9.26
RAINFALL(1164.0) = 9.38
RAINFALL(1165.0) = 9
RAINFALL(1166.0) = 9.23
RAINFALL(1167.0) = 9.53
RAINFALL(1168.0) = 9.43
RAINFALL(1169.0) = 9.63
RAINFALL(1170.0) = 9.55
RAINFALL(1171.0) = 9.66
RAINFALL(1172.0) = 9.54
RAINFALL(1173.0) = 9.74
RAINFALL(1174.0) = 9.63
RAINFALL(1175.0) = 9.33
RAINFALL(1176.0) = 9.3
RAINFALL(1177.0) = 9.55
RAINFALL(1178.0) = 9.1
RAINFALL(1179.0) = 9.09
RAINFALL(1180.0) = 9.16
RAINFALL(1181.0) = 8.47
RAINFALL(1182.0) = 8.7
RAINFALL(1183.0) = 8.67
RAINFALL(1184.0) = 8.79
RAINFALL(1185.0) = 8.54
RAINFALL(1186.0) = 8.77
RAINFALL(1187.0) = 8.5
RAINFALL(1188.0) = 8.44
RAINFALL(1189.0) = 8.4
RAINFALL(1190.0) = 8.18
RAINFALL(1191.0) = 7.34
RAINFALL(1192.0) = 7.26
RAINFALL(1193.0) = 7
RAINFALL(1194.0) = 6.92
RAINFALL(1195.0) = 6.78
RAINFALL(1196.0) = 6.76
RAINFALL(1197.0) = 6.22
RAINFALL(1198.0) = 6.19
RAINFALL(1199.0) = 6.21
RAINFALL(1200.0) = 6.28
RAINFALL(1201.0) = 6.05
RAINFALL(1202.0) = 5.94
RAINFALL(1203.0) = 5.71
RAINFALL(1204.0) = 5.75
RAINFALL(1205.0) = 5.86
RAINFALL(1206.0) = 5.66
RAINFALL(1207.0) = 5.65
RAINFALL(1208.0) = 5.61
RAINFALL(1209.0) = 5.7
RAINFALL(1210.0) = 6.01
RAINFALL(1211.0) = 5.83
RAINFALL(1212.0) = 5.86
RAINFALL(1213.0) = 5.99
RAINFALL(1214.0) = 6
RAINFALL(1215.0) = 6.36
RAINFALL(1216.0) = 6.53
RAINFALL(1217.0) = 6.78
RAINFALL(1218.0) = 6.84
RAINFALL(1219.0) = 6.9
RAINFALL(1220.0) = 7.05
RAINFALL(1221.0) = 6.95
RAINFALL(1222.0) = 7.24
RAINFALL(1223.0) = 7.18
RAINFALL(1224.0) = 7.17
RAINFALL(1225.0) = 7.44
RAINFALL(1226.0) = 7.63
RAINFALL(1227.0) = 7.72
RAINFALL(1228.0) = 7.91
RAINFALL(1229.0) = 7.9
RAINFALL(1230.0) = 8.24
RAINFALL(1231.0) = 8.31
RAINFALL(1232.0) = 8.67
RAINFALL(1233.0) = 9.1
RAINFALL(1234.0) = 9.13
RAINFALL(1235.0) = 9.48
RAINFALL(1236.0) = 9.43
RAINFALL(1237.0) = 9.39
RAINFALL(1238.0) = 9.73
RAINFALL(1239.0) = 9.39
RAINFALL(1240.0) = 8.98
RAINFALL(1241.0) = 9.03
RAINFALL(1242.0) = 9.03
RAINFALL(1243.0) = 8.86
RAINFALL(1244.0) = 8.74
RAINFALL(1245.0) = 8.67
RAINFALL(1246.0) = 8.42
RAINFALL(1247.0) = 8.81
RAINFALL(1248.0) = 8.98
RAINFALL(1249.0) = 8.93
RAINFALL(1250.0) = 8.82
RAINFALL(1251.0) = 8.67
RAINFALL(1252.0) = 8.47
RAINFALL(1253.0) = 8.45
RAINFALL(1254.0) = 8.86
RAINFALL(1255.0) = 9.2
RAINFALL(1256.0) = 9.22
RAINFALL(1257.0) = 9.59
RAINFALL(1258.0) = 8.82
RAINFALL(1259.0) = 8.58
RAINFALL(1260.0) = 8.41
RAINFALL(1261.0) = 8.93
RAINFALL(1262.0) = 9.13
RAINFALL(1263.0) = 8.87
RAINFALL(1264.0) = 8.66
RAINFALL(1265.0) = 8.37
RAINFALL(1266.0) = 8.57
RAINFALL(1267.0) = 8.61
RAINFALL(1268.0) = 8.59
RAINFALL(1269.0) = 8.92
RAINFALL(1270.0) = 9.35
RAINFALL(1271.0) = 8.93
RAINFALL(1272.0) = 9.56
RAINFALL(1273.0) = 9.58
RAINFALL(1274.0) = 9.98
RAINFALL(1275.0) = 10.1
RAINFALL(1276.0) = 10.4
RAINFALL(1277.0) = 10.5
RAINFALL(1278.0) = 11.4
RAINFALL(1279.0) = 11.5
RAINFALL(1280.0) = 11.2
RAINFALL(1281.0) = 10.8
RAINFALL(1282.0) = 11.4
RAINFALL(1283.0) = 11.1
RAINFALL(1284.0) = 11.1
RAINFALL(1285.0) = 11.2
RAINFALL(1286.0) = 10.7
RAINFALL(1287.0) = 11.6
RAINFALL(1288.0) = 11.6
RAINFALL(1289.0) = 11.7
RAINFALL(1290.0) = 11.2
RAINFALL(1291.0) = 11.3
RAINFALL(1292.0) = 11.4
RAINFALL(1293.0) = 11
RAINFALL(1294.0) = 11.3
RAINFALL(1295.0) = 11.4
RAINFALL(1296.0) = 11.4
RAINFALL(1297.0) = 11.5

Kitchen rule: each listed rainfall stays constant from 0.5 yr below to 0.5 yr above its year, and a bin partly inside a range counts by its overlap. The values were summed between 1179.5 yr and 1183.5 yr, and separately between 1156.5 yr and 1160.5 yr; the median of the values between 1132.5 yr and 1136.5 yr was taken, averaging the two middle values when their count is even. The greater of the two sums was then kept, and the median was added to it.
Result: 48.4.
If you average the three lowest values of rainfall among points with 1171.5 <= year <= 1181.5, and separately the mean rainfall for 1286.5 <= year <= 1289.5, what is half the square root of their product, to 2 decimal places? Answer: 5.08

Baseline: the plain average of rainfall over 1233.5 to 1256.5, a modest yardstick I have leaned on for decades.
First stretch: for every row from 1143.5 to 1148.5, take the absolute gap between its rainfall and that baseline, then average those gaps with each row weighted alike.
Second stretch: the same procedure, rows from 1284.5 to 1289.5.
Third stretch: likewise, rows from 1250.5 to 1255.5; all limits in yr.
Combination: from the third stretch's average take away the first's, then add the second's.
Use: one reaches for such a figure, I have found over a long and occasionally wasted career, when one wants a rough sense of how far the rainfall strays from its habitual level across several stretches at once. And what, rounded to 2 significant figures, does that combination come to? 2.3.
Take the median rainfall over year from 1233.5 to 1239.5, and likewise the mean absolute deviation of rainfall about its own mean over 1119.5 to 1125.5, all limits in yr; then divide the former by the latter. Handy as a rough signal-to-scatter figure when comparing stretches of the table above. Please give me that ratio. 77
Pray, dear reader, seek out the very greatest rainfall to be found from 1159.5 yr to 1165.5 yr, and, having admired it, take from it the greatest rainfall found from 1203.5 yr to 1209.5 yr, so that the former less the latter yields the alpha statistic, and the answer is 3.6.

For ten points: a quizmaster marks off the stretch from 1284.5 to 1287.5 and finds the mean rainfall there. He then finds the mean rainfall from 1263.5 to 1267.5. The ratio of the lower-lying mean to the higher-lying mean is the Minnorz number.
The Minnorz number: 0.77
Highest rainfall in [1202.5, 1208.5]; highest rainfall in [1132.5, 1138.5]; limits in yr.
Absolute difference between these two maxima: 4.4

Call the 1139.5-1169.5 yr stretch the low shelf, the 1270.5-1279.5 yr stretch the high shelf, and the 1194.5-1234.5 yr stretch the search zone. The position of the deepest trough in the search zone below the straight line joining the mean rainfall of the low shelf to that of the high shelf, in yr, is 1208.0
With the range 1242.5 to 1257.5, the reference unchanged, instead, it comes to 1253.0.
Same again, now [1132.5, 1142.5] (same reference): 1142.0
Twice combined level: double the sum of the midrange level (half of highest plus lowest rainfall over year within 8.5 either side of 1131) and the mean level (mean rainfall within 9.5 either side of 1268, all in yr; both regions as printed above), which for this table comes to 37.6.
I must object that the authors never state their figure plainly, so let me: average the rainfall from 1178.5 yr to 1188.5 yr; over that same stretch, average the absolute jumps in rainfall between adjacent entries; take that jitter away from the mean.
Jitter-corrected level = 8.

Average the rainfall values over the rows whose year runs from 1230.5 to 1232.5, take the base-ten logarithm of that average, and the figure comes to 0.93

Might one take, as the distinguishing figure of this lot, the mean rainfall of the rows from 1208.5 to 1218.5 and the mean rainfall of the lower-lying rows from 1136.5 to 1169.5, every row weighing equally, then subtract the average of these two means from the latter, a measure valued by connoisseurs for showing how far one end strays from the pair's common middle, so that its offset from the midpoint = 1.7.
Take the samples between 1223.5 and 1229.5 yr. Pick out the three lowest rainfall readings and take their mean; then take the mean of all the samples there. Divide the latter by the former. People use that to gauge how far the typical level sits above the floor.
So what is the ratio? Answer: 1.03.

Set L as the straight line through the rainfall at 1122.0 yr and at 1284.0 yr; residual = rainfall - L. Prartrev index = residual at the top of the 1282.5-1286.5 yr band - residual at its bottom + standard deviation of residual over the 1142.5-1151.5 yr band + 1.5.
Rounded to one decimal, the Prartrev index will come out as 1.3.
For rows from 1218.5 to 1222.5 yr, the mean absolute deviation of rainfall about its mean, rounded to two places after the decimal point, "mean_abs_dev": 0.11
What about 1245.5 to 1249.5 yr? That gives 0.18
